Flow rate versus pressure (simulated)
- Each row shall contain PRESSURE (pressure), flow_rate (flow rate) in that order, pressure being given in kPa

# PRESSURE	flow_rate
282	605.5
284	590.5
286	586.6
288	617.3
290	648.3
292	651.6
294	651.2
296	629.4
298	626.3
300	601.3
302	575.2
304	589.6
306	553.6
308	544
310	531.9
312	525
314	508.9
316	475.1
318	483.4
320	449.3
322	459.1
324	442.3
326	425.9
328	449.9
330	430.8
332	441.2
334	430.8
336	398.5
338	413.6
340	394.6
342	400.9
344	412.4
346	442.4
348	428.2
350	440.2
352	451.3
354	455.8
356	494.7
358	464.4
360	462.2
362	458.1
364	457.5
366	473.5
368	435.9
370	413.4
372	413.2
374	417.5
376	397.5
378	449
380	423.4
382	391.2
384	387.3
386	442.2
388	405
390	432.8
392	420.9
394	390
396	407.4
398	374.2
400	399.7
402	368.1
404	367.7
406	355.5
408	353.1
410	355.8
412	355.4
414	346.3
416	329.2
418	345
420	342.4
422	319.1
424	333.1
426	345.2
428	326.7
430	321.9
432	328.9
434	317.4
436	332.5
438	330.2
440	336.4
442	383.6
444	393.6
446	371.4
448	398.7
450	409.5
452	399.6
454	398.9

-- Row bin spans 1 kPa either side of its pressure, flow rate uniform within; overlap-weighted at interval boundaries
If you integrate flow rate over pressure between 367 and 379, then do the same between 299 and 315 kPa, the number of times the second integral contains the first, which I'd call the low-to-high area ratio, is 1.8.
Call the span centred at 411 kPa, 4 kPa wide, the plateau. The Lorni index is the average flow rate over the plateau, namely 356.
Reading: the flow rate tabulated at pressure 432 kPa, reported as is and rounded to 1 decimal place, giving 328.9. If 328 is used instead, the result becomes 449.9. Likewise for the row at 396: 407.4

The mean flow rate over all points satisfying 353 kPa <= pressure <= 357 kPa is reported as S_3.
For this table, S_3 475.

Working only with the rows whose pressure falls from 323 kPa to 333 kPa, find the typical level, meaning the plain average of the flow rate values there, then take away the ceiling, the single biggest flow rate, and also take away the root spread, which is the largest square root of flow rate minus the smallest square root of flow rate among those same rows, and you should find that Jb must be -12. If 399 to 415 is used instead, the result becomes -38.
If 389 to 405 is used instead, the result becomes -39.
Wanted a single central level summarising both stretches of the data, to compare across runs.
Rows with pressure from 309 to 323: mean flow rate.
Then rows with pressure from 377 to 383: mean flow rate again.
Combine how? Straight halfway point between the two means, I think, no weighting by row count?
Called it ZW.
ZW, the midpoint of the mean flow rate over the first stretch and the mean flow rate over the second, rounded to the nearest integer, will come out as 456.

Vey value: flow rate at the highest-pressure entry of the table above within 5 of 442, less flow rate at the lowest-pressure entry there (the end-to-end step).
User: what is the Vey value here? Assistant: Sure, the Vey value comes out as 41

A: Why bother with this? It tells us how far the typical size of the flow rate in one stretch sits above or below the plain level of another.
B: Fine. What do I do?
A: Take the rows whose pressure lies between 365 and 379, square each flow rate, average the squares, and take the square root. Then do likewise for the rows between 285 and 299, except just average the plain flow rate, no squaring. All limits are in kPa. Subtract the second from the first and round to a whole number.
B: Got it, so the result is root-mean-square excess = -201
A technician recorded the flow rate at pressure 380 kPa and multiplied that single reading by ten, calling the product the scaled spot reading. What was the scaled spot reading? 4234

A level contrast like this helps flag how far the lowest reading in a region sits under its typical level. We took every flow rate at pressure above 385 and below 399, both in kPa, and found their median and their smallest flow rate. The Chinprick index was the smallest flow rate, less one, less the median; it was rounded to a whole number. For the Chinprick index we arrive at -34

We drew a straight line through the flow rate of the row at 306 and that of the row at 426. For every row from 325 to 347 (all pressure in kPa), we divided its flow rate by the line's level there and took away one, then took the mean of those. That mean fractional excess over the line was -0.16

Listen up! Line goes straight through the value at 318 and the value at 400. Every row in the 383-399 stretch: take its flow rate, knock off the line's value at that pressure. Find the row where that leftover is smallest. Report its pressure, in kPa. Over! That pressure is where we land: 384 kPa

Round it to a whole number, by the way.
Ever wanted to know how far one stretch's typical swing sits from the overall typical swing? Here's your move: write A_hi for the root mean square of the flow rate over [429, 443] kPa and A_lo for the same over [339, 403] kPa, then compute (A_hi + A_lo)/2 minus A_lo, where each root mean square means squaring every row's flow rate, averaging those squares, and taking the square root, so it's -45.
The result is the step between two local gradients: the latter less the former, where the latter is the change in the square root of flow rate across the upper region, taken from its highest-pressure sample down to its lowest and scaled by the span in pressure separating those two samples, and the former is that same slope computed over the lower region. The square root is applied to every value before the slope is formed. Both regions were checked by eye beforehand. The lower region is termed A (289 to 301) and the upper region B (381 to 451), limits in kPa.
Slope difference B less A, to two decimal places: 0.10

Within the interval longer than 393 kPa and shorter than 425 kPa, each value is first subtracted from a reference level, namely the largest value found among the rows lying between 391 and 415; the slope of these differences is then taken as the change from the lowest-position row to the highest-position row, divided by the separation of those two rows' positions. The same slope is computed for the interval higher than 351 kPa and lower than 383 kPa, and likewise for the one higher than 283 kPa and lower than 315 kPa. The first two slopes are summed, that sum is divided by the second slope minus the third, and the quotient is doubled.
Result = -10.9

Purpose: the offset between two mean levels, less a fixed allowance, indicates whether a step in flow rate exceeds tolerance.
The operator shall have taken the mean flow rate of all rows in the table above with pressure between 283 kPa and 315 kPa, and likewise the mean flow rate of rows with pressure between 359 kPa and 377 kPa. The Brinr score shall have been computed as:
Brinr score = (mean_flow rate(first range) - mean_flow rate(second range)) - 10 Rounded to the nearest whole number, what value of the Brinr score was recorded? 143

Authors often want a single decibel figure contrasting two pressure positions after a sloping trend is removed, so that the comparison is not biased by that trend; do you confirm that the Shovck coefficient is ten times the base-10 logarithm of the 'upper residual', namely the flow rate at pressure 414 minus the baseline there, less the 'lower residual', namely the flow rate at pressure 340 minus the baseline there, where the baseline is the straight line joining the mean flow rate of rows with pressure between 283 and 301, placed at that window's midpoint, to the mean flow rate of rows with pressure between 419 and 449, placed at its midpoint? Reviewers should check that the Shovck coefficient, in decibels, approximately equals 19.8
